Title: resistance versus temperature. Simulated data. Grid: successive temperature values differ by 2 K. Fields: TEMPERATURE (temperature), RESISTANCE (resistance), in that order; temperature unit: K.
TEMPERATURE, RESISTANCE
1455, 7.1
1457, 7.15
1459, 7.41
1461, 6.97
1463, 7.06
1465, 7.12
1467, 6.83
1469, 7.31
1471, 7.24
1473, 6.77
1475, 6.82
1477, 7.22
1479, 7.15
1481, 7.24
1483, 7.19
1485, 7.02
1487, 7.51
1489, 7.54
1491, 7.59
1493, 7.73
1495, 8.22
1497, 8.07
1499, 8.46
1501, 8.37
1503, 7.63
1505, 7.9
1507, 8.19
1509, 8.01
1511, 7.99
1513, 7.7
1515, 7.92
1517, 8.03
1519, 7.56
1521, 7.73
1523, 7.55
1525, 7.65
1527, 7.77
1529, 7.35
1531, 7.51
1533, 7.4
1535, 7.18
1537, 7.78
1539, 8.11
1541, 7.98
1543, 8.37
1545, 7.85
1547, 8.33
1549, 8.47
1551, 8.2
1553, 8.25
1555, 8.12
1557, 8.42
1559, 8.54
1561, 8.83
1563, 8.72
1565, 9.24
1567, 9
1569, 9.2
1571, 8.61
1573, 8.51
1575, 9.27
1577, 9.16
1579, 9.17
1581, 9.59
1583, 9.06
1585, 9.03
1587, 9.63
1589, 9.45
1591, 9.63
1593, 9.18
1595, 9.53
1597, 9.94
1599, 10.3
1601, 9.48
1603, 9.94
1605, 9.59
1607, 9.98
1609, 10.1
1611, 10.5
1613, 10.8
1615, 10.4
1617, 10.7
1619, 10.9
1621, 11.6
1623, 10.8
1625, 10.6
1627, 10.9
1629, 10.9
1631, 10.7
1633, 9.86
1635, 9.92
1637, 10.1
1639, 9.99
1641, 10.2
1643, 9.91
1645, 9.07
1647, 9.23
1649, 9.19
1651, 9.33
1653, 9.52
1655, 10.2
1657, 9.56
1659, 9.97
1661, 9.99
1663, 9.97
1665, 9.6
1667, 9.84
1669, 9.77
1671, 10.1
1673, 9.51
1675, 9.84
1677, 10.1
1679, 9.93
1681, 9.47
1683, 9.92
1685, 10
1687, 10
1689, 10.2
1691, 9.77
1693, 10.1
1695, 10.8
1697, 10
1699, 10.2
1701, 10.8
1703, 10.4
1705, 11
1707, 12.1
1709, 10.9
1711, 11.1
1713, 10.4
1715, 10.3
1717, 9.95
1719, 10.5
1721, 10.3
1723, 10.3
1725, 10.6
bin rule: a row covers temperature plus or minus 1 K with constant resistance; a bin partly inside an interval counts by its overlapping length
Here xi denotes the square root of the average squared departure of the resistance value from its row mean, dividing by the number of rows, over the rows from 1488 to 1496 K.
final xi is 0.27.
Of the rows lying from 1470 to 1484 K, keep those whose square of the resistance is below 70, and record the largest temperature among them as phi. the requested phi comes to 1483 K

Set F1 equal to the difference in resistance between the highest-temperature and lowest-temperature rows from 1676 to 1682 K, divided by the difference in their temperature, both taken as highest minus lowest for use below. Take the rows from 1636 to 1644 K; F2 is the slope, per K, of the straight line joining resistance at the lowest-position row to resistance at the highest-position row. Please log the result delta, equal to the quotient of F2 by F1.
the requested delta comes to 0.2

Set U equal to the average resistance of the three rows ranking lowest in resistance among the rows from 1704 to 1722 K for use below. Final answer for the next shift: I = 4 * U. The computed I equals 40.7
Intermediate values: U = 10.2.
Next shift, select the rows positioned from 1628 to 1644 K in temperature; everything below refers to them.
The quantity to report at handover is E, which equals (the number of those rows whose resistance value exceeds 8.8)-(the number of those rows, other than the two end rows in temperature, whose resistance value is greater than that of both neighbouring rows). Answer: 6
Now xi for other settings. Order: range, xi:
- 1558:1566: 0.26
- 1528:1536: 0.12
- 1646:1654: 0.13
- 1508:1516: 0.12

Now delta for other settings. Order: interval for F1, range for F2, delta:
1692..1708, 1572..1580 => 0.8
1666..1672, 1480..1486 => -0.8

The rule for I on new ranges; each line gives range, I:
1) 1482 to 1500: 29.0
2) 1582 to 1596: 36.4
